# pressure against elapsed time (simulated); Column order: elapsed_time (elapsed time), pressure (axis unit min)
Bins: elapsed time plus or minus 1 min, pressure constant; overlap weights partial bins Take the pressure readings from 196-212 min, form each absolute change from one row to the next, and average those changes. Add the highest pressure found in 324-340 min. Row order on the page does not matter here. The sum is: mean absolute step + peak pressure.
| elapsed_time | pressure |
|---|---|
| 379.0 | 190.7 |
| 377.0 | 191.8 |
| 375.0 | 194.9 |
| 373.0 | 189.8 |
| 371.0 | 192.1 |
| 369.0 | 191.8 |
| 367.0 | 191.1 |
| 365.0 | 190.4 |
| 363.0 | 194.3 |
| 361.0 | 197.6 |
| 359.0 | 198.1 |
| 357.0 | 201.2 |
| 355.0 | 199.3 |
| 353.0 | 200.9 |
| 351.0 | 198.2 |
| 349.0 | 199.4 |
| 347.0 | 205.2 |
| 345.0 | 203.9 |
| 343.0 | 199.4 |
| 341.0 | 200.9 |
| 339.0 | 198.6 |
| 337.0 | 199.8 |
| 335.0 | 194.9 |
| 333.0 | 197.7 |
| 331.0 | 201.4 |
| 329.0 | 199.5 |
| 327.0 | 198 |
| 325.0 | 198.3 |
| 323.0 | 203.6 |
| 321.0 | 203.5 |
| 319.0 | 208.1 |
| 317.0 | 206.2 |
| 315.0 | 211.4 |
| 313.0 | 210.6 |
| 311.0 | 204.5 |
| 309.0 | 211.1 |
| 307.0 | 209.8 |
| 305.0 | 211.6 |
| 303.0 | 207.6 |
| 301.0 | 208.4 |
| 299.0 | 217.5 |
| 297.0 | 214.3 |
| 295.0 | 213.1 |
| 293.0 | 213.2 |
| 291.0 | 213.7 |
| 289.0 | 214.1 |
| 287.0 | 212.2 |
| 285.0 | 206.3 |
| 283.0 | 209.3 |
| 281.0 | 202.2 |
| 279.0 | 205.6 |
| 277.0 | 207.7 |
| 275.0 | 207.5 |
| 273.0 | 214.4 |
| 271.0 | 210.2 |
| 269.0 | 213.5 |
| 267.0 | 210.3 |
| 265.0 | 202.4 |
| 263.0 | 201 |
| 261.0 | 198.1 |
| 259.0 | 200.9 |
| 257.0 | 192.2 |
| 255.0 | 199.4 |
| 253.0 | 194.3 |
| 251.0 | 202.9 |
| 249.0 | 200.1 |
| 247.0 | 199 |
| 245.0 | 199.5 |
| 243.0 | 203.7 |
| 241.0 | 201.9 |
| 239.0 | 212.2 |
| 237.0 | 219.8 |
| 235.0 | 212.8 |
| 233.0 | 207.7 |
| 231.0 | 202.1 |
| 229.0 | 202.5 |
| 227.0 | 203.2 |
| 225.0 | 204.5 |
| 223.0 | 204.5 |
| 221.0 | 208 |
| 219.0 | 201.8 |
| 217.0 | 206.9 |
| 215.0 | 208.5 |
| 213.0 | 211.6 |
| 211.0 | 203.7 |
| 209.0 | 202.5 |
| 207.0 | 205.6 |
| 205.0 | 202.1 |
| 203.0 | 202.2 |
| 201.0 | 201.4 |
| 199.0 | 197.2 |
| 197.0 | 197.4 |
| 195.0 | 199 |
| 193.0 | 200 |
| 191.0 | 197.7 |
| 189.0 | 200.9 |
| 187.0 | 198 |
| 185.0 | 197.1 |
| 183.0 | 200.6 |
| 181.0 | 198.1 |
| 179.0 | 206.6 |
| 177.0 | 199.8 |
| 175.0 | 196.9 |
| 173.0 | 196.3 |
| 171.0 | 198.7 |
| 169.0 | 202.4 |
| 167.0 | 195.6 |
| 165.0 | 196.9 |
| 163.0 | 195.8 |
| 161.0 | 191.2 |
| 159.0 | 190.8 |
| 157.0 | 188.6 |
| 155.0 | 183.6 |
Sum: 203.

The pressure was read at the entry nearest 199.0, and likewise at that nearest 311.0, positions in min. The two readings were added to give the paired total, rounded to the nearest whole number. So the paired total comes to 402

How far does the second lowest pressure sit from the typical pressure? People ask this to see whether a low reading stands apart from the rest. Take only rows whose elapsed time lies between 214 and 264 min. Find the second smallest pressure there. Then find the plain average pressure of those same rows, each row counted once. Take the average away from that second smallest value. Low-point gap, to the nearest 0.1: -9.2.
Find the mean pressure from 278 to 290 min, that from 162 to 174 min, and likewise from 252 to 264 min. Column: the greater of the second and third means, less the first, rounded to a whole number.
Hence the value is -11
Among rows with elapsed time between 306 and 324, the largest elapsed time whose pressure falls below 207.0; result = 323.0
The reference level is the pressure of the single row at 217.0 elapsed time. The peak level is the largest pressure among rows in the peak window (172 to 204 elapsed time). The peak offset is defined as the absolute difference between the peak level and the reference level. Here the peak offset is 0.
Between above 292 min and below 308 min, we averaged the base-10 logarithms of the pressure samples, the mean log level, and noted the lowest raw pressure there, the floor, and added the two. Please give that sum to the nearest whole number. 210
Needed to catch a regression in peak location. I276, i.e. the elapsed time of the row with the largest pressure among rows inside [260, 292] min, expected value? 273.0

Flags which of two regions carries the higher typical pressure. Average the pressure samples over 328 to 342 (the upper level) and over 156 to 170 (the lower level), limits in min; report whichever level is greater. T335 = 199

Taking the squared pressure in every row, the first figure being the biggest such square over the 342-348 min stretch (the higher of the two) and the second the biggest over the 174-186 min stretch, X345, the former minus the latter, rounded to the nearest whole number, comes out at -577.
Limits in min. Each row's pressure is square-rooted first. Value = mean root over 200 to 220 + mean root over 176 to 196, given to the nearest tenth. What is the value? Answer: 28.4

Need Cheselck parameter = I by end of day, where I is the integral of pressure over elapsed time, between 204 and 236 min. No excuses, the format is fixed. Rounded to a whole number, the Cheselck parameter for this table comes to 6576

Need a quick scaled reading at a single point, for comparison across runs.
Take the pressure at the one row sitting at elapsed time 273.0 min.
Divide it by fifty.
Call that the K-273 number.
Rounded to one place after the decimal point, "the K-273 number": 4.3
